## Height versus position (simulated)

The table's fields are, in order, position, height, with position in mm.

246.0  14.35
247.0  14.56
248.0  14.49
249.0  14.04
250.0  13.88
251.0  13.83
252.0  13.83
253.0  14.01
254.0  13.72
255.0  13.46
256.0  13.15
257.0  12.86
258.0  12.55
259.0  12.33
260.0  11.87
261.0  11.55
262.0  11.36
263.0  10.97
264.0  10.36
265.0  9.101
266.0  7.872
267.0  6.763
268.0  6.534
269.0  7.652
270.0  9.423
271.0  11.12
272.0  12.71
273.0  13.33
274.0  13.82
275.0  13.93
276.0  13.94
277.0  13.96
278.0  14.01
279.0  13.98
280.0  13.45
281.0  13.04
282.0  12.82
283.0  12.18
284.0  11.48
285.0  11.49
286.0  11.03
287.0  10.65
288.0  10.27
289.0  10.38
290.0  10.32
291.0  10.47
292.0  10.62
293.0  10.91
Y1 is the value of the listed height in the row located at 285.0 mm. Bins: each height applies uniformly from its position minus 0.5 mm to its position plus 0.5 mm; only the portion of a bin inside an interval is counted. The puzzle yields 11.49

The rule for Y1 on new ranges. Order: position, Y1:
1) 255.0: 13.46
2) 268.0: 6.534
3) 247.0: 14.56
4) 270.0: 9.423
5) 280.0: 13.45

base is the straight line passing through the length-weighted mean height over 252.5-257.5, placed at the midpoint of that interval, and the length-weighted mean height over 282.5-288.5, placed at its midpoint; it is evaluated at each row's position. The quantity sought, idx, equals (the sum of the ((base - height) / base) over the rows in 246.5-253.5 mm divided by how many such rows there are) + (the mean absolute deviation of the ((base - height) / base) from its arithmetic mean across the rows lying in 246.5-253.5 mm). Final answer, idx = -0.01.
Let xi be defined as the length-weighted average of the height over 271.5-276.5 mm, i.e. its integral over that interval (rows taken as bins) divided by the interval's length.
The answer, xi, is 14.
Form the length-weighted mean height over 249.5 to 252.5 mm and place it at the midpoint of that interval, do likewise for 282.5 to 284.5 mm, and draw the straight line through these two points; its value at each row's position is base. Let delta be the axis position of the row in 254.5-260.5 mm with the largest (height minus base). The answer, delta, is 255.0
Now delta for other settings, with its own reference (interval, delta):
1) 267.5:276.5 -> 276.0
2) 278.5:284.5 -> 279.0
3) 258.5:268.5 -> 259.0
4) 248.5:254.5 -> 253.0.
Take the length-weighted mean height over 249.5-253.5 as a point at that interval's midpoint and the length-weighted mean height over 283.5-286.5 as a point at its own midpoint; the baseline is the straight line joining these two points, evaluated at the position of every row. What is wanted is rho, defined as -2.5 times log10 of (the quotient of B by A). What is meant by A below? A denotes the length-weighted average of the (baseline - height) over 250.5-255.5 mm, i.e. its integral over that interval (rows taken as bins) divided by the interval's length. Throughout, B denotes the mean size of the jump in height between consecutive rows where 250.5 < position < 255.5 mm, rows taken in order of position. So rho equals -4.4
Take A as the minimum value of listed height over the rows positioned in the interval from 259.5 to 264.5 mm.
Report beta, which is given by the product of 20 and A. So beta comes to 207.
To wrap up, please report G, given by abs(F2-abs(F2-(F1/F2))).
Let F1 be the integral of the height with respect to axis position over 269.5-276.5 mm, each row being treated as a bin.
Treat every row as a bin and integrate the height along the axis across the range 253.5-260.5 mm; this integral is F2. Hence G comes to 0.98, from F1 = 88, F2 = 90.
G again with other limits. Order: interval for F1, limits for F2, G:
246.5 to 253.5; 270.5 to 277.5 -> 1.06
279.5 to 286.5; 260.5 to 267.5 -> 1.26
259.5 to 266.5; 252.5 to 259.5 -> 0.79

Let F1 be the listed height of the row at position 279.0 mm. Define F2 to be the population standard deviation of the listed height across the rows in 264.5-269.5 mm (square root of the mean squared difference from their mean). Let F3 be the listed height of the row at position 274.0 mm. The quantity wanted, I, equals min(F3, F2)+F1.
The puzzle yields 14.9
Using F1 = 13.98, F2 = 0.91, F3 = 13.82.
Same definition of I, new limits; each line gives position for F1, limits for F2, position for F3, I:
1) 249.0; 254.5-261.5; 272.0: 14.7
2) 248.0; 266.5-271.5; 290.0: 16.2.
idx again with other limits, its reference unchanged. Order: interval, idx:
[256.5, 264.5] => 0.14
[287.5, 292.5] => 0.06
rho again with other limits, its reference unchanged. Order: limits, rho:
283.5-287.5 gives -0.8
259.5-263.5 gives 1.9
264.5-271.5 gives 1.4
